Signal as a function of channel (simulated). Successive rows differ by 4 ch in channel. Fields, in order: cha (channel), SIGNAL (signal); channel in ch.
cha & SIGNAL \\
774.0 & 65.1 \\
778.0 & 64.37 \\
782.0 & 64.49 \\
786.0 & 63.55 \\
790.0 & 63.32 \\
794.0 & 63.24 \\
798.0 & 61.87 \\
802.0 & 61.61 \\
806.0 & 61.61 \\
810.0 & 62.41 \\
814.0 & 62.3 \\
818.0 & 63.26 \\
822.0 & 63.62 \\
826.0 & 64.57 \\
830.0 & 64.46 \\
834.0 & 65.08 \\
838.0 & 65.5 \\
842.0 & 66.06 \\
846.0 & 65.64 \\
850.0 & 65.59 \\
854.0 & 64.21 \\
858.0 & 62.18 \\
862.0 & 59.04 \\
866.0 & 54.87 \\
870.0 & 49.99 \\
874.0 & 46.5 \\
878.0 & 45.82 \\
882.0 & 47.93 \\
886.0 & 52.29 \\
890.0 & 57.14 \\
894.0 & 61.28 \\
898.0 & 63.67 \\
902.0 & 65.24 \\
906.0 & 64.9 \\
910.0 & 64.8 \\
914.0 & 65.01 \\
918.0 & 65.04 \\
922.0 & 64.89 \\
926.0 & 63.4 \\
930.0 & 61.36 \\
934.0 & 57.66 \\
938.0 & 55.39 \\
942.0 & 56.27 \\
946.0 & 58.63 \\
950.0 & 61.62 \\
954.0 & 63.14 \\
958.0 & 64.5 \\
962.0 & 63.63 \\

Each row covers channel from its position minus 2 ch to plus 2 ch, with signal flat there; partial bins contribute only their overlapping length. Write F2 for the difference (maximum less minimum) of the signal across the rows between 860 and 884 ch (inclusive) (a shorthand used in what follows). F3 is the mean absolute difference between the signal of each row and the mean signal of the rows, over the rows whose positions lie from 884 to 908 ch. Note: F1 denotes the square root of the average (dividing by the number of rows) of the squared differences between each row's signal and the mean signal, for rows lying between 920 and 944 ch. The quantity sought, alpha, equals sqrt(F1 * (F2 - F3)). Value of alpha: 6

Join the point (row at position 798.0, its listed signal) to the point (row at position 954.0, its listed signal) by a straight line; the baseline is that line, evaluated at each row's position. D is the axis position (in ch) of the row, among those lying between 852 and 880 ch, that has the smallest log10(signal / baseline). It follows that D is 878.0 ch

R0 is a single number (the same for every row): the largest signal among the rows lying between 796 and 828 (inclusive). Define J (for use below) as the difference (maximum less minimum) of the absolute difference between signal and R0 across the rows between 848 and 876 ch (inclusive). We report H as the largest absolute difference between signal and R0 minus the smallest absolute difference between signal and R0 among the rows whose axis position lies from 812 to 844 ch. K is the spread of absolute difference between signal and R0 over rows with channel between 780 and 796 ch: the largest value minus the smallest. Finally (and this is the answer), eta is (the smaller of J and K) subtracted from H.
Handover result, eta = 1.0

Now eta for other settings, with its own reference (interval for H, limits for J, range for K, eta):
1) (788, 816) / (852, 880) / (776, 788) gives 0.8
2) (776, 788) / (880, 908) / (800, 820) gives -0.7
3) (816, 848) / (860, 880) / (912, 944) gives -7.4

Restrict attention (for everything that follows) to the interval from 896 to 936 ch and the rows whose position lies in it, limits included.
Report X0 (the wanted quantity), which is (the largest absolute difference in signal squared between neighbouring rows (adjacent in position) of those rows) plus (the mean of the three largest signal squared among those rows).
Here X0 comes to 4678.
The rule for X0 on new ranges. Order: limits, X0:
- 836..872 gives 4837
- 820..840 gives 4353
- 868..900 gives 4222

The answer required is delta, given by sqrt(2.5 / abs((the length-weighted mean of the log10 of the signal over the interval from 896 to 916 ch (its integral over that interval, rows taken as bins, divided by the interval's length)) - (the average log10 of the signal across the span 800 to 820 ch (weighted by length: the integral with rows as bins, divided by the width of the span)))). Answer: 12.1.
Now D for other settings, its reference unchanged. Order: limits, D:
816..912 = 878.0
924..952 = 938.0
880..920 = 882.0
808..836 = 814.0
